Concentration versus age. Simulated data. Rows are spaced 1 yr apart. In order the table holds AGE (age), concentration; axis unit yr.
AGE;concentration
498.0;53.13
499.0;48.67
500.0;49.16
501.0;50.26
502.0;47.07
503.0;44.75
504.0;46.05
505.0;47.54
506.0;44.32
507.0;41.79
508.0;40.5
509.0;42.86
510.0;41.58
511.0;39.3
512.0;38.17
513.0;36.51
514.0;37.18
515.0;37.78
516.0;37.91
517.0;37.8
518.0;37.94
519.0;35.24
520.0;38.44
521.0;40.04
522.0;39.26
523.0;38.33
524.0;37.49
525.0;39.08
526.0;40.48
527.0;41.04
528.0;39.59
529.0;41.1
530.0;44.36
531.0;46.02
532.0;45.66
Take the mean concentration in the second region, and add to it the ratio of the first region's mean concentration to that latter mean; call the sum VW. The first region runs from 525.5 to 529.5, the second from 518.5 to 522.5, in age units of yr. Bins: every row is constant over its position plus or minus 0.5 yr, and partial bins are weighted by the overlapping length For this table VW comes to 39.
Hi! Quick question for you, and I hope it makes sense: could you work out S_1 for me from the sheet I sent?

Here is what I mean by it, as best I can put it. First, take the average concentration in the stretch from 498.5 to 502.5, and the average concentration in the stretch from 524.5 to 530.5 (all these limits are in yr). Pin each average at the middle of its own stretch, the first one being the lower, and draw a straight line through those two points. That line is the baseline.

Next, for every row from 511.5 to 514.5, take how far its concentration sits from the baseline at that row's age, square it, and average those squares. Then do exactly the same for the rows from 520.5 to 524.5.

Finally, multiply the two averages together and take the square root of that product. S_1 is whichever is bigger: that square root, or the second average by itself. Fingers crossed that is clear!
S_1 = 29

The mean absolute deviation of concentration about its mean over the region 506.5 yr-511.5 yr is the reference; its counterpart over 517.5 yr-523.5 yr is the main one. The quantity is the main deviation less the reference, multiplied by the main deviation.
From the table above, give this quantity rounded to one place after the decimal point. 0.0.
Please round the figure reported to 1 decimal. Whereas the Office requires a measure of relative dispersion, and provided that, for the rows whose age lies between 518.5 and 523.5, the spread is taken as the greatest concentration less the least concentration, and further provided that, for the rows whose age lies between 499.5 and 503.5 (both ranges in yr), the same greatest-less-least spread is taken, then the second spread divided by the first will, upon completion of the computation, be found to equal 1.1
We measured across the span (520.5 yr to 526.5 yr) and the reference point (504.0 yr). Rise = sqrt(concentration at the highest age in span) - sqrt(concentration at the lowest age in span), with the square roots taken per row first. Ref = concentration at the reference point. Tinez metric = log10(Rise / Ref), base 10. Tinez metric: -3.1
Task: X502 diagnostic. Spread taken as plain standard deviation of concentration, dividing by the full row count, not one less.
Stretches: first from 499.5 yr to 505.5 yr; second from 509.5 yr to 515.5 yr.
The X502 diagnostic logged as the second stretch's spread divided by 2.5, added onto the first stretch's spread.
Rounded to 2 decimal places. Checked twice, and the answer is 2.50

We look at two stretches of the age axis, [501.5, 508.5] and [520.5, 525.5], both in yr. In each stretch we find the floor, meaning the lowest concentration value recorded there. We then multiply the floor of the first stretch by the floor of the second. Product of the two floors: 1518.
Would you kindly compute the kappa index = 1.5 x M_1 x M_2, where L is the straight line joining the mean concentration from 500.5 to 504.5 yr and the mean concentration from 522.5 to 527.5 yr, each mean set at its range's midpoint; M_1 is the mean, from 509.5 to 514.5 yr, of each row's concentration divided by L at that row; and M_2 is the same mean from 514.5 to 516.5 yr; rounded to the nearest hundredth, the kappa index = 1.17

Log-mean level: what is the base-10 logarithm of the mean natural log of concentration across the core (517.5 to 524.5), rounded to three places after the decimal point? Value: 0.561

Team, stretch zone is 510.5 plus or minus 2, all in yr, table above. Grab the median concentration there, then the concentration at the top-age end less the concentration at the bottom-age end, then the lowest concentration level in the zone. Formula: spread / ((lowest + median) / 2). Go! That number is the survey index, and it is -0.12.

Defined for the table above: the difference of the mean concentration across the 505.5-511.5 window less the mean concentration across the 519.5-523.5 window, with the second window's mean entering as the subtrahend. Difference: 2.7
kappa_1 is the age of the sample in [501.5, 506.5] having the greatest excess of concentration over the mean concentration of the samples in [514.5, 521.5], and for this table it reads 505.0 yr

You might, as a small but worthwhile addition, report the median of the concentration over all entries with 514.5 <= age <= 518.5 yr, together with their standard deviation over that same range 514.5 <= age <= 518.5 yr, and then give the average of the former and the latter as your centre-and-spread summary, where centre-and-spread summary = 19.0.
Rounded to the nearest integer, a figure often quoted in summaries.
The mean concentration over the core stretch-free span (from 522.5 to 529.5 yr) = 40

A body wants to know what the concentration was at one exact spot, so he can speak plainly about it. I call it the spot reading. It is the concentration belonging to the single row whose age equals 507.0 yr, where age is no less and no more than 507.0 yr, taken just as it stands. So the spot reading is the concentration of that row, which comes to 41.79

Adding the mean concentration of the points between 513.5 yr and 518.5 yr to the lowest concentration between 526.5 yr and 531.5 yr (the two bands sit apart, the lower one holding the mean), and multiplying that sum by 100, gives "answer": 7731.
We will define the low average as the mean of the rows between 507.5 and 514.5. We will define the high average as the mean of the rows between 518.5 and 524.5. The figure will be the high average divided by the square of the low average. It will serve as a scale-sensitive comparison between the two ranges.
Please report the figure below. 0.025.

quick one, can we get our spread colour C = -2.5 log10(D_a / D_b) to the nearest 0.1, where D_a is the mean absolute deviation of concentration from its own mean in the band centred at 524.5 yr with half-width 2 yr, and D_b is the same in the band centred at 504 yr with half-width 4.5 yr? 1.1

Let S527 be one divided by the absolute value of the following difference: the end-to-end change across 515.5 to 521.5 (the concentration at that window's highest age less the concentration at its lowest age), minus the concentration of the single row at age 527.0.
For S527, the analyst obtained 0.026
